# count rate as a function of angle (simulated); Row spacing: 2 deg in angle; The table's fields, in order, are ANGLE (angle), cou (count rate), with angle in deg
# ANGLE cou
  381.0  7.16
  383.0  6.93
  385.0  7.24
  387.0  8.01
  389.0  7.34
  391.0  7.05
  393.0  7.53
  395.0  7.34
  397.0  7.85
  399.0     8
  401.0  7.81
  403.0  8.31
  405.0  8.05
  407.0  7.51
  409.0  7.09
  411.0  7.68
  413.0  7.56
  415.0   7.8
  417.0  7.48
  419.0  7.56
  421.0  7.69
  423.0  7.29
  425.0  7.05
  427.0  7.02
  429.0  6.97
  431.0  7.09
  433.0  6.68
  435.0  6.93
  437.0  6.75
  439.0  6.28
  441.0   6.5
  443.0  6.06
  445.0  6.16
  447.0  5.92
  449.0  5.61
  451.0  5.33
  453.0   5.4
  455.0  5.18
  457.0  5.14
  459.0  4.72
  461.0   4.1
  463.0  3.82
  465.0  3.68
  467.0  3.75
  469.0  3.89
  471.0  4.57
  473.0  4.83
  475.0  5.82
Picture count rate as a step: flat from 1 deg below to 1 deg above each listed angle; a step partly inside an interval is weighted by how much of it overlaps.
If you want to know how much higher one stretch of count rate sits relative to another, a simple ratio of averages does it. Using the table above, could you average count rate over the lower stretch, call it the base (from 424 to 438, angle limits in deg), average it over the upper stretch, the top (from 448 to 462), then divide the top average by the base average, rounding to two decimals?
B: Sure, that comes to 0.73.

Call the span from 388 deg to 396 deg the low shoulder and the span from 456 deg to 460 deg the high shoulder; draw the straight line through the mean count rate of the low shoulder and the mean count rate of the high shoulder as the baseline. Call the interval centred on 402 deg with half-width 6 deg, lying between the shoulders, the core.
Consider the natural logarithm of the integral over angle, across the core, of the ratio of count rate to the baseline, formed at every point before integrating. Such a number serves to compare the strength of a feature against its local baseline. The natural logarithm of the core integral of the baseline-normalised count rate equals 2.62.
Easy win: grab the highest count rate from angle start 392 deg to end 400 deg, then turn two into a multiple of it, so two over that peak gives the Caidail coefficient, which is 0.25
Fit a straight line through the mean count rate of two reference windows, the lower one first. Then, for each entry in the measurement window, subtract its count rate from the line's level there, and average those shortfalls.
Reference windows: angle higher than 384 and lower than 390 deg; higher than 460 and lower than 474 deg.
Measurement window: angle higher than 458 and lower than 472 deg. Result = 0.1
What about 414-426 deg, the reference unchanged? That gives -1.4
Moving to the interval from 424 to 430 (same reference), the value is -1.2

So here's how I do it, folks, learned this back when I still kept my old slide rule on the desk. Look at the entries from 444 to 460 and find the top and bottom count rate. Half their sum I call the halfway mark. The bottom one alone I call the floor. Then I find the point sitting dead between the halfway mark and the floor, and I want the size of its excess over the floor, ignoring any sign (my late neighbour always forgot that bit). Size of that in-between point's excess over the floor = 0.36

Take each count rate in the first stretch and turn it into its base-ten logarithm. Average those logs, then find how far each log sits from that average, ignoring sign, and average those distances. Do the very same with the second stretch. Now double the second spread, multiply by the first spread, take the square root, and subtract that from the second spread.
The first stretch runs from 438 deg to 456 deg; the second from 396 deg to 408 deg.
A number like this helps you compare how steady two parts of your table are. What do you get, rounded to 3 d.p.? -0.015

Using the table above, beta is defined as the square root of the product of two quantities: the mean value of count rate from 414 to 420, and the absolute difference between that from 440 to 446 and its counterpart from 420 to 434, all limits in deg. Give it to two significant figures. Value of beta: 2.6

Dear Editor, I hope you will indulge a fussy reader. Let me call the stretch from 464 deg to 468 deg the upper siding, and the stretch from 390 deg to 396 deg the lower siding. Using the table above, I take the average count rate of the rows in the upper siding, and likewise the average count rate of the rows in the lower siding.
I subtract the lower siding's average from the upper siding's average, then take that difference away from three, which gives 6.6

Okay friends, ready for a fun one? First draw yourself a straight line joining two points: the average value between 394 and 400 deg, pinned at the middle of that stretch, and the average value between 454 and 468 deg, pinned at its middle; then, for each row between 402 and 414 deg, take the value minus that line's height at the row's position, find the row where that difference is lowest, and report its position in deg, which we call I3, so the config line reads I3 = 409.0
